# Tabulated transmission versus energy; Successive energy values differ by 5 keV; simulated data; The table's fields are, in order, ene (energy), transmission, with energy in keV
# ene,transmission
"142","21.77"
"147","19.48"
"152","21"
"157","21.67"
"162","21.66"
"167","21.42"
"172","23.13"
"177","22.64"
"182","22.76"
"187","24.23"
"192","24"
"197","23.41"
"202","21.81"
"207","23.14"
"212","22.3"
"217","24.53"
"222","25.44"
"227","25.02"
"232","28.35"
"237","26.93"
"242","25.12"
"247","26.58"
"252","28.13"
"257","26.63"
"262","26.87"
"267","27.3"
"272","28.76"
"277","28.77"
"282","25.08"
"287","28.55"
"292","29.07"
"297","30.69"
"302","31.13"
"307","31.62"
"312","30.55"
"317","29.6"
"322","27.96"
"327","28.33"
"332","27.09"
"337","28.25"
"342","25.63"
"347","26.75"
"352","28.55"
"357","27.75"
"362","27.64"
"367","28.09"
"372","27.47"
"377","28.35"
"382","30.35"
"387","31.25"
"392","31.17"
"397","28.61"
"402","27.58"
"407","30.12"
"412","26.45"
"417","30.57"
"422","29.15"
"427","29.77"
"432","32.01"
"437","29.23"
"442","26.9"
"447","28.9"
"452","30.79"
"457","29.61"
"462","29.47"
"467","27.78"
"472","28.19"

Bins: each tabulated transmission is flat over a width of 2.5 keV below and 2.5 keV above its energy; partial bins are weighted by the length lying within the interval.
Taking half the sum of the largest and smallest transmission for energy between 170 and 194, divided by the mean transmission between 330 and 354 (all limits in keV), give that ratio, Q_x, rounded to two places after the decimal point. 0.86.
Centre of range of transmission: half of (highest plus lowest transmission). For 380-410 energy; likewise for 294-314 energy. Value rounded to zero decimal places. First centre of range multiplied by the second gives 914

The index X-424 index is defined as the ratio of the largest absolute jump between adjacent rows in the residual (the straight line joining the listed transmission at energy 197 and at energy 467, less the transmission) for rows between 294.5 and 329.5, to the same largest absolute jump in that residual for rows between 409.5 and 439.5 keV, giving 0.43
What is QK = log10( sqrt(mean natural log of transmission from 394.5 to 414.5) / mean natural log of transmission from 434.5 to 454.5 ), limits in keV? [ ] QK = -0.265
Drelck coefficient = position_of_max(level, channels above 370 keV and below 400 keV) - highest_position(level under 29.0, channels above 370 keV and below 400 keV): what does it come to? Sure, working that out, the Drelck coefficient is -10 keV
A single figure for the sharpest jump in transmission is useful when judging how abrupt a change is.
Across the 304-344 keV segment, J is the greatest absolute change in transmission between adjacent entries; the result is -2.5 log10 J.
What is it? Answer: -1.0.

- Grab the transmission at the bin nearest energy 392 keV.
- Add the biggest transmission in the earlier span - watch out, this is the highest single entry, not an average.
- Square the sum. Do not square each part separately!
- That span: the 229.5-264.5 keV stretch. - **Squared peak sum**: 3543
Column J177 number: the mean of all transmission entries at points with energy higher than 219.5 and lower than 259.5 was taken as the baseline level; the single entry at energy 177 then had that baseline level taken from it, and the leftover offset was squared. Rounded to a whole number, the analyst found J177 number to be 15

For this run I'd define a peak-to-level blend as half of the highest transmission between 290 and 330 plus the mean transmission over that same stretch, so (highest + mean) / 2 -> 30.7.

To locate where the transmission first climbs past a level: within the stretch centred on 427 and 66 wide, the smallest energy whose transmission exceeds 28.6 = 397 keV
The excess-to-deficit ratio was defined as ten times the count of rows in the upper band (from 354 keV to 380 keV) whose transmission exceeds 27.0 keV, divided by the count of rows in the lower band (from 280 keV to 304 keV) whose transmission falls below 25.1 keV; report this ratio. 50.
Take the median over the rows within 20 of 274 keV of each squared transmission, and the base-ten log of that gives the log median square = 2.89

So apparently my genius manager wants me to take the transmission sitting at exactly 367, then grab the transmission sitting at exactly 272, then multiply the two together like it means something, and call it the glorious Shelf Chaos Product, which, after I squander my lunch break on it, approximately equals 808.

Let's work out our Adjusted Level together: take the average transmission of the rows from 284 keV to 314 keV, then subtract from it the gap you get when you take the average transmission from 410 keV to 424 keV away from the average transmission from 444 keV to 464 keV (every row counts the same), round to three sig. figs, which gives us 29.3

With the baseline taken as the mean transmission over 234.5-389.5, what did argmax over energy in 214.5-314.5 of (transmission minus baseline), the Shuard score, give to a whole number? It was 307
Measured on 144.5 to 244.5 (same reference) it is 232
